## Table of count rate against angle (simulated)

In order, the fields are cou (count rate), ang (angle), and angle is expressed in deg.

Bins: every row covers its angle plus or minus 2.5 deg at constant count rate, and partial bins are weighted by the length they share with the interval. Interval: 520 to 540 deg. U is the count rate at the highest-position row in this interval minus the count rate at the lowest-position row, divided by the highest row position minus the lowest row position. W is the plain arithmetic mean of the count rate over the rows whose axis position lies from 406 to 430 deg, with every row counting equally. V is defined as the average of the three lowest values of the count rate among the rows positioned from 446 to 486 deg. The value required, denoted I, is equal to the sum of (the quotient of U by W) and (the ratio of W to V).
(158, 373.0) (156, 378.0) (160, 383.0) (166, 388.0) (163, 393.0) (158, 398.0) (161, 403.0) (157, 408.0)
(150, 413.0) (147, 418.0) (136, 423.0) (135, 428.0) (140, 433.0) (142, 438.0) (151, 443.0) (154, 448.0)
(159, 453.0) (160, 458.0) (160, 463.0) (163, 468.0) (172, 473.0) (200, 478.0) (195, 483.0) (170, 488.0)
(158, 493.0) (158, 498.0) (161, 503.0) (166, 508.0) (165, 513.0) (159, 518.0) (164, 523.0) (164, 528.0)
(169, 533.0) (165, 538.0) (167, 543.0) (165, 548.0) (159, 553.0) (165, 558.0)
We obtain 0.92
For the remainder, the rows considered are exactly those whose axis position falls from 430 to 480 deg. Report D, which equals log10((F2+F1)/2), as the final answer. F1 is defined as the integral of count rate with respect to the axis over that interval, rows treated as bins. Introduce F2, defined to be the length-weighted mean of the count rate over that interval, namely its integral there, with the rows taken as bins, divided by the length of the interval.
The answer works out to 3.61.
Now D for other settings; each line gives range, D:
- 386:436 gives 3.59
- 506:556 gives 3.62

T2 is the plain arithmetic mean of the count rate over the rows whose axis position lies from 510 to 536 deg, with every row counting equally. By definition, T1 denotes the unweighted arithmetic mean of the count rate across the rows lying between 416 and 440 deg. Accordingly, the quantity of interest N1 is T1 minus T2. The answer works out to -24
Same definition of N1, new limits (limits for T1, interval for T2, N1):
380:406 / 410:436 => 20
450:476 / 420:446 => 22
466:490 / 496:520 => 18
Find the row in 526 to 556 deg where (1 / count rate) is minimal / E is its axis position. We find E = 533.0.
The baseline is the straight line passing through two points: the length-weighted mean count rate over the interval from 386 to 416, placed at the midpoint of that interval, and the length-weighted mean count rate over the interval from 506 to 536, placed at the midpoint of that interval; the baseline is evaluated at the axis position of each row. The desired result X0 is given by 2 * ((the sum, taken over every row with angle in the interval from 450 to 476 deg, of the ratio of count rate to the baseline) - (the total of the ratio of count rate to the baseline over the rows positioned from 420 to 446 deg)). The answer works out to 1.3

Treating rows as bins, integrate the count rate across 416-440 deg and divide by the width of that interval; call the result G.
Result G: 140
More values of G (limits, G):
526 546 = 166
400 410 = 159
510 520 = 162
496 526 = 162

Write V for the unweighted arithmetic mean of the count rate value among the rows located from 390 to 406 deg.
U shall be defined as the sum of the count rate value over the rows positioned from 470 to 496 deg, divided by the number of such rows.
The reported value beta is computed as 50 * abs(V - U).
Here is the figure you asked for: 917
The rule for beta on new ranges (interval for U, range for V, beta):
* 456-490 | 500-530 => 556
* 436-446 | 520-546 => 965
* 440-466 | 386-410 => 210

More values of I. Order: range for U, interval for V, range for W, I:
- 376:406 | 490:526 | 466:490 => 1.14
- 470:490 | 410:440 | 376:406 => 1.17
